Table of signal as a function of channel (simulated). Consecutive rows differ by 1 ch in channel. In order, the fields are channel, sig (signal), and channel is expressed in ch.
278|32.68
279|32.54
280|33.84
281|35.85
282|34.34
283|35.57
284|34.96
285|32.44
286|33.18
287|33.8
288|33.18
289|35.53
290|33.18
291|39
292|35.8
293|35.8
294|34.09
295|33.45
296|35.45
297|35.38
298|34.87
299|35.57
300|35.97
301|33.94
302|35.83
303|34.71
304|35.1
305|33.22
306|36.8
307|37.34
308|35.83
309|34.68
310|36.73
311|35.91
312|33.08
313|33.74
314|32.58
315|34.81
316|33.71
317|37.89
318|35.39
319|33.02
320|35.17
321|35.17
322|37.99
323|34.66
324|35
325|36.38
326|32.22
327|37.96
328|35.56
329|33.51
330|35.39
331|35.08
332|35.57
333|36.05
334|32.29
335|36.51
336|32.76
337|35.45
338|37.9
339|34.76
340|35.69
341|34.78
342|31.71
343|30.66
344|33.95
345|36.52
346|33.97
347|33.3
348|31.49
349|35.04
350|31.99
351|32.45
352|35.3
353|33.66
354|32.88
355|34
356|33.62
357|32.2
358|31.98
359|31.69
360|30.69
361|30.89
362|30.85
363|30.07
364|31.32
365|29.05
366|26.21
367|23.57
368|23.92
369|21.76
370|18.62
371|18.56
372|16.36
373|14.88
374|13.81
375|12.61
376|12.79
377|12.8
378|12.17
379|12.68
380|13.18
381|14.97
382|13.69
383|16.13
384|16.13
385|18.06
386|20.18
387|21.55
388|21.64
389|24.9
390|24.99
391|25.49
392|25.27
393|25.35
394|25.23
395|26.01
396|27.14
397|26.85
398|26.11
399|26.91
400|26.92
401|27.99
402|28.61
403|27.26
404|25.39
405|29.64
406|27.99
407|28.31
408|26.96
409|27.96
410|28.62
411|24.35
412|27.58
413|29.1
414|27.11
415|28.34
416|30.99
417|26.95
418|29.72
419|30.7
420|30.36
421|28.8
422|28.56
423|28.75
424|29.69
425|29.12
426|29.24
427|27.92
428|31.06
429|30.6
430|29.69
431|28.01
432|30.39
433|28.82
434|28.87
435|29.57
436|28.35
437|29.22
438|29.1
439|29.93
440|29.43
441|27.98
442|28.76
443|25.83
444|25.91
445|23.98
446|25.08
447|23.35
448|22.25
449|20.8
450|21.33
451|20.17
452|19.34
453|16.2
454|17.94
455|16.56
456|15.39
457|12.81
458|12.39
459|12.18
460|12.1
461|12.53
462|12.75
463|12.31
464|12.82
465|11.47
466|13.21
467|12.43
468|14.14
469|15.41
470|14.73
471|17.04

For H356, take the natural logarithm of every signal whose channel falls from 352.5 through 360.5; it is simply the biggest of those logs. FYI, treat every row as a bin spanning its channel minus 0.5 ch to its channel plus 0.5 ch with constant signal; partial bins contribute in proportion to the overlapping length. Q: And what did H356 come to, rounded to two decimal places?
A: 3.53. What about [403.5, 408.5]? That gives 3.39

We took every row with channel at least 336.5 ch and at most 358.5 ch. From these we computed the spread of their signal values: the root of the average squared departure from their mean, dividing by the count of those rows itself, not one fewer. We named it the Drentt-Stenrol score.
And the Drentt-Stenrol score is 1.8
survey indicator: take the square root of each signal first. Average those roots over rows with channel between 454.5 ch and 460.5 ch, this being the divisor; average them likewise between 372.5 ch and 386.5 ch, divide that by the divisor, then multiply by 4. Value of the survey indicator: 4.14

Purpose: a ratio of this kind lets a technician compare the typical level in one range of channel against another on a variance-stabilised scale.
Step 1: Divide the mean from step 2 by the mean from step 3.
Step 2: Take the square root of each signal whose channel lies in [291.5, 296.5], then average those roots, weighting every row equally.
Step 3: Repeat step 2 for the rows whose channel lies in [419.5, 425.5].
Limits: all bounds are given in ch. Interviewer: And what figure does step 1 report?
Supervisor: 1.1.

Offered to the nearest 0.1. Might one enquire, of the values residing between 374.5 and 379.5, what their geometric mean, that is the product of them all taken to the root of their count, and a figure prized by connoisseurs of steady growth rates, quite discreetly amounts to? 12.6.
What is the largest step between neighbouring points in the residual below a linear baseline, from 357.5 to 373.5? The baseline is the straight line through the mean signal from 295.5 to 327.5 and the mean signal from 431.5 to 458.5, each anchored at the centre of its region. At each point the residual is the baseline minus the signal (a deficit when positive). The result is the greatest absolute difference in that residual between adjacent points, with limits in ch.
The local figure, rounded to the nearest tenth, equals 3.1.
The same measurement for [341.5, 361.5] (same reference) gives 3.6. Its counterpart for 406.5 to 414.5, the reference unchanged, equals 4.2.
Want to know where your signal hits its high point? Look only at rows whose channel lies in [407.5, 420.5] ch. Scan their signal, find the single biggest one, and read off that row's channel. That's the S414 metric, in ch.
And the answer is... 416 ch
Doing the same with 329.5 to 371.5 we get 338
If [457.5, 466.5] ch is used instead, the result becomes 466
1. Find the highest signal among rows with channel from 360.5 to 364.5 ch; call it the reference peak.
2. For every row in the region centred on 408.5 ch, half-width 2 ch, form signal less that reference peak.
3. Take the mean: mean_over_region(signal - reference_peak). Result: -3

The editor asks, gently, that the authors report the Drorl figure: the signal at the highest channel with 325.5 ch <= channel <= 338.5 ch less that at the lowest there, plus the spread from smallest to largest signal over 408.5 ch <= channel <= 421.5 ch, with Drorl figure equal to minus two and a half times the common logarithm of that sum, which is -2.7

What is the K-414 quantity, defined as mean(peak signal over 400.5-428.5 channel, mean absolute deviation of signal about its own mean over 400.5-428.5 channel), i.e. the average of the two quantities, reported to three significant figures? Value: 16.1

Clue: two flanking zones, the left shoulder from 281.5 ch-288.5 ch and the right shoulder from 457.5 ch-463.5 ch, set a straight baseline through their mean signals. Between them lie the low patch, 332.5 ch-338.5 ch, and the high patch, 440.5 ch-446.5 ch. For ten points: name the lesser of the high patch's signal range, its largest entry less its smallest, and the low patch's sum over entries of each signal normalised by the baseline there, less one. 1.61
